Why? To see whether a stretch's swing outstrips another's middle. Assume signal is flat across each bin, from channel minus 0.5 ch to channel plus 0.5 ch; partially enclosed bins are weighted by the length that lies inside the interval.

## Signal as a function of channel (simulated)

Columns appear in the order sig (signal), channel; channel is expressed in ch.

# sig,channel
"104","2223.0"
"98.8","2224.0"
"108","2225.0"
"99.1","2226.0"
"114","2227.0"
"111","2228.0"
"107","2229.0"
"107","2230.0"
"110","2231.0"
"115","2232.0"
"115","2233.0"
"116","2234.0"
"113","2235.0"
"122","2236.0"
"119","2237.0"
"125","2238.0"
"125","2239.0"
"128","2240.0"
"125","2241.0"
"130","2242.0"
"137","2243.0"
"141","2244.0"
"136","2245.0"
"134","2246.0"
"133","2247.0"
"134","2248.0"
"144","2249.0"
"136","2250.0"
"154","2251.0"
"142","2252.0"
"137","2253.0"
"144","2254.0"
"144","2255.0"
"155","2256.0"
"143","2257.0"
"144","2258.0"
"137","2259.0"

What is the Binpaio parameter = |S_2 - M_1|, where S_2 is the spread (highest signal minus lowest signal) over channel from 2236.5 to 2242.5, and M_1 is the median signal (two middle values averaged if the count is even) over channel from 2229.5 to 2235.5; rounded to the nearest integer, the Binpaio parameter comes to 103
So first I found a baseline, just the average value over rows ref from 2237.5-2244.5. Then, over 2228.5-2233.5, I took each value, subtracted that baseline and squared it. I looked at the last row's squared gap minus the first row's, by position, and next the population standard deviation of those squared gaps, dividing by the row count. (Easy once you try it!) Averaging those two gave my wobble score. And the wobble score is -84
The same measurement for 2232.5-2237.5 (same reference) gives -13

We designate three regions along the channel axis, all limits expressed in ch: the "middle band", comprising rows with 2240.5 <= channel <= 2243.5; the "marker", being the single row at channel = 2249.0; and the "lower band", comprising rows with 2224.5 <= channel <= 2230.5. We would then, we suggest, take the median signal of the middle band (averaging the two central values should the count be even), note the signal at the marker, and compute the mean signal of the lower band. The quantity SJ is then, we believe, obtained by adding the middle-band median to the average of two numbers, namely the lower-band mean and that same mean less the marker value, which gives 166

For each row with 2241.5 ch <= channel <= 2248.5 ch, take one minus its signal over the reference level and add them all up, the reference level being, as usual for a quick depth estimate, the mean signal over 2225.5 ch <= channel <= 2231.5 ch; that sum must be -1.7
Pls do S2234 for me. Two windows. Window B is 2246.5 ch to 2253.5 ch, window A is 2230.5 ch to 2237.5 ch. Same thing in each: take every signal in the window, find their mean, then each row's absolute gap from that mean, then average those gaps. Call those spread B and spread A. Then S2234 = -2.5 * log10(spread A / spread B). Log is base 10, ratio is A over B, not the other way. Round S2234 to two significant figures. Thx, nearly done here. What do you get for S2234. 0.77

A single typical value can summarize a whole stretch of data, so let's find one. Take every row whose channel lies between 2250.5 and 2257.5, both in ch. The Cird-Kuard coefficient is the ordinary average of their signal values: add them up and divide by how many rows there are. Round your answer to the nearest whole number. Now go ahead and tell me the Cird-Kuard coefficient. 146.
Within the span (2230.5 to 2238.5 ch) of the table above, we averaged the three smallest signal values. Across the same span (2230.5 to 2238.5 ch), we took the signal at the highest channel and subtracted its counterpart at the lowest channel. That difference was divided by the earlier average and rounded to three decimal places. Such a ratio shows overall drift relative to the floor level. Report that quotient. 0.133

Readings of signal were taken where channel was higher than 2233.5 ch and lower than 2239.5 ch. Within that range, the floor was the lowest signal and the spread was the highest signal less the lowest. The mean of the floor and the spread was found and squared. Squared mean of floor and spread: 3906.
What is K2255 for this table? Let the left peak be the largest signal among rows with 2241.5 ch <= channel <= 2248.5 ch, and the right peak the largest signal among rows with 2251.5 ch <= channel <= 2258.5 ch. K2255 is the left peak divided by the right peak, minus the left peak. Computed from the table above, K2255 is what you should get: -140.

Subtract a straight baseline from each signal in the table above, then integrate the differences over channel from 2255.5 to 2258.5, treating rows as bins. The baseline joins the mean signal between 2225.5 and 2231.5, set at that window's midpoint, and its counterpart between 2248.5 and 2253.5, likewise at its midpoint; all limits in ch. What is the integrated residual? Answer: -13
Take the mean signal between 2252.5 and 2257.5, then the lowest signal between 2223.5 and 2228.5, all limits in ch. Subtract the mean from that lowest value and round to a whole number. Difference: -46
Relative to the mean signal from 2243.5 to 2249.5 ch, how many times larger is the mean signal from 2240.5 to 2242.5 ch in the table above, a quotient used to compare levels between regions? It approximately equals 0.93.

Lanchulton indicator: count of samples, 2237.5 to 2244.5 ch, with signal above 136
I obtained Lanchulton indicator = 2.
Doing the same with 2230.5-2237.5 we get 0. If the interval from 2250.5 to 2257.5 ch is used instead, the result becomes 7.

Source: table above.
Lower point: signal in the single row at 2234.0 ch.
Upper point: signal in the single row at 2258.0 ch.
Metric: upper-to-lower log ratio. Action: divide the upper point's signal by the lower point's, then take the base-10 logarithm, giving 0.094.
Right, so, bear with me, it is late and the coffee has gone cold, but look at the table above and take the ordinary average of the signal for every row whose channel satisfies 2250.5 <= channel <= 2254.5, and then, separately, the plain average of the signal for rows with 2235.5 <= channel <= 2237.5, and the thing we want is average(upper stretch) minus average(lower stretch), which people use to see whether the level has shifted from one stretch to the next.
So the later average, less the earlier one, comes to 24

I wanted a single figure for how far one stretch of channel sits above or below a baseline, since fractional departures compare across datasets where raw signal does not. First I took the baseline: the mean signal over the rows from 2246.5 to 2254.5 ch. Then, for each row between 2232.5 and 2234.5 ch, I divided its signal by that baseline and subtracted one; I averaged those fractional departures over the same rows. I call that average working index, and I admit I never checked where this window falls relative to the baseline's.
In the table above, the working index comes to -0.18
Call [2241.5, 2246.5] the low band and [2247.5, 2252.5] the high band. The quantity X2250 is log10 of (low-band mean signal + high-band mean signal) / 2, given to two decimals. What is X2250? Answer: 2.14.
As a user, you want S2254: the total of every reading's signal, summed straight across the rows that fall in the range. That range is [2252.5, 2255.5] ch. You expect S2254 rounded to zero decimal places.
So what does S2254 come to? 425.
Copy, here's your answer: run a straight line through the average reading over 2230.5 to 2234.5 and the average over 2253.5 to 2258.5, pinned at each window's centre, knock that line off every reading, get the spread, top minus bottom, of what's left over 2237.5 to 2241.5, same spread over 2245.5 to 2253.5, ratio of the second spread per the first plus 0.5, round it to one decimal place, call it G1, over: 5.0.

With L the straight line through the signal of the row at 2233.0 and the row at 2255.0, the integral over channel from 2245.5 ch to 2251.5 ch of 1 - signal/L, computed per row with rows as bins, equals -0.16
